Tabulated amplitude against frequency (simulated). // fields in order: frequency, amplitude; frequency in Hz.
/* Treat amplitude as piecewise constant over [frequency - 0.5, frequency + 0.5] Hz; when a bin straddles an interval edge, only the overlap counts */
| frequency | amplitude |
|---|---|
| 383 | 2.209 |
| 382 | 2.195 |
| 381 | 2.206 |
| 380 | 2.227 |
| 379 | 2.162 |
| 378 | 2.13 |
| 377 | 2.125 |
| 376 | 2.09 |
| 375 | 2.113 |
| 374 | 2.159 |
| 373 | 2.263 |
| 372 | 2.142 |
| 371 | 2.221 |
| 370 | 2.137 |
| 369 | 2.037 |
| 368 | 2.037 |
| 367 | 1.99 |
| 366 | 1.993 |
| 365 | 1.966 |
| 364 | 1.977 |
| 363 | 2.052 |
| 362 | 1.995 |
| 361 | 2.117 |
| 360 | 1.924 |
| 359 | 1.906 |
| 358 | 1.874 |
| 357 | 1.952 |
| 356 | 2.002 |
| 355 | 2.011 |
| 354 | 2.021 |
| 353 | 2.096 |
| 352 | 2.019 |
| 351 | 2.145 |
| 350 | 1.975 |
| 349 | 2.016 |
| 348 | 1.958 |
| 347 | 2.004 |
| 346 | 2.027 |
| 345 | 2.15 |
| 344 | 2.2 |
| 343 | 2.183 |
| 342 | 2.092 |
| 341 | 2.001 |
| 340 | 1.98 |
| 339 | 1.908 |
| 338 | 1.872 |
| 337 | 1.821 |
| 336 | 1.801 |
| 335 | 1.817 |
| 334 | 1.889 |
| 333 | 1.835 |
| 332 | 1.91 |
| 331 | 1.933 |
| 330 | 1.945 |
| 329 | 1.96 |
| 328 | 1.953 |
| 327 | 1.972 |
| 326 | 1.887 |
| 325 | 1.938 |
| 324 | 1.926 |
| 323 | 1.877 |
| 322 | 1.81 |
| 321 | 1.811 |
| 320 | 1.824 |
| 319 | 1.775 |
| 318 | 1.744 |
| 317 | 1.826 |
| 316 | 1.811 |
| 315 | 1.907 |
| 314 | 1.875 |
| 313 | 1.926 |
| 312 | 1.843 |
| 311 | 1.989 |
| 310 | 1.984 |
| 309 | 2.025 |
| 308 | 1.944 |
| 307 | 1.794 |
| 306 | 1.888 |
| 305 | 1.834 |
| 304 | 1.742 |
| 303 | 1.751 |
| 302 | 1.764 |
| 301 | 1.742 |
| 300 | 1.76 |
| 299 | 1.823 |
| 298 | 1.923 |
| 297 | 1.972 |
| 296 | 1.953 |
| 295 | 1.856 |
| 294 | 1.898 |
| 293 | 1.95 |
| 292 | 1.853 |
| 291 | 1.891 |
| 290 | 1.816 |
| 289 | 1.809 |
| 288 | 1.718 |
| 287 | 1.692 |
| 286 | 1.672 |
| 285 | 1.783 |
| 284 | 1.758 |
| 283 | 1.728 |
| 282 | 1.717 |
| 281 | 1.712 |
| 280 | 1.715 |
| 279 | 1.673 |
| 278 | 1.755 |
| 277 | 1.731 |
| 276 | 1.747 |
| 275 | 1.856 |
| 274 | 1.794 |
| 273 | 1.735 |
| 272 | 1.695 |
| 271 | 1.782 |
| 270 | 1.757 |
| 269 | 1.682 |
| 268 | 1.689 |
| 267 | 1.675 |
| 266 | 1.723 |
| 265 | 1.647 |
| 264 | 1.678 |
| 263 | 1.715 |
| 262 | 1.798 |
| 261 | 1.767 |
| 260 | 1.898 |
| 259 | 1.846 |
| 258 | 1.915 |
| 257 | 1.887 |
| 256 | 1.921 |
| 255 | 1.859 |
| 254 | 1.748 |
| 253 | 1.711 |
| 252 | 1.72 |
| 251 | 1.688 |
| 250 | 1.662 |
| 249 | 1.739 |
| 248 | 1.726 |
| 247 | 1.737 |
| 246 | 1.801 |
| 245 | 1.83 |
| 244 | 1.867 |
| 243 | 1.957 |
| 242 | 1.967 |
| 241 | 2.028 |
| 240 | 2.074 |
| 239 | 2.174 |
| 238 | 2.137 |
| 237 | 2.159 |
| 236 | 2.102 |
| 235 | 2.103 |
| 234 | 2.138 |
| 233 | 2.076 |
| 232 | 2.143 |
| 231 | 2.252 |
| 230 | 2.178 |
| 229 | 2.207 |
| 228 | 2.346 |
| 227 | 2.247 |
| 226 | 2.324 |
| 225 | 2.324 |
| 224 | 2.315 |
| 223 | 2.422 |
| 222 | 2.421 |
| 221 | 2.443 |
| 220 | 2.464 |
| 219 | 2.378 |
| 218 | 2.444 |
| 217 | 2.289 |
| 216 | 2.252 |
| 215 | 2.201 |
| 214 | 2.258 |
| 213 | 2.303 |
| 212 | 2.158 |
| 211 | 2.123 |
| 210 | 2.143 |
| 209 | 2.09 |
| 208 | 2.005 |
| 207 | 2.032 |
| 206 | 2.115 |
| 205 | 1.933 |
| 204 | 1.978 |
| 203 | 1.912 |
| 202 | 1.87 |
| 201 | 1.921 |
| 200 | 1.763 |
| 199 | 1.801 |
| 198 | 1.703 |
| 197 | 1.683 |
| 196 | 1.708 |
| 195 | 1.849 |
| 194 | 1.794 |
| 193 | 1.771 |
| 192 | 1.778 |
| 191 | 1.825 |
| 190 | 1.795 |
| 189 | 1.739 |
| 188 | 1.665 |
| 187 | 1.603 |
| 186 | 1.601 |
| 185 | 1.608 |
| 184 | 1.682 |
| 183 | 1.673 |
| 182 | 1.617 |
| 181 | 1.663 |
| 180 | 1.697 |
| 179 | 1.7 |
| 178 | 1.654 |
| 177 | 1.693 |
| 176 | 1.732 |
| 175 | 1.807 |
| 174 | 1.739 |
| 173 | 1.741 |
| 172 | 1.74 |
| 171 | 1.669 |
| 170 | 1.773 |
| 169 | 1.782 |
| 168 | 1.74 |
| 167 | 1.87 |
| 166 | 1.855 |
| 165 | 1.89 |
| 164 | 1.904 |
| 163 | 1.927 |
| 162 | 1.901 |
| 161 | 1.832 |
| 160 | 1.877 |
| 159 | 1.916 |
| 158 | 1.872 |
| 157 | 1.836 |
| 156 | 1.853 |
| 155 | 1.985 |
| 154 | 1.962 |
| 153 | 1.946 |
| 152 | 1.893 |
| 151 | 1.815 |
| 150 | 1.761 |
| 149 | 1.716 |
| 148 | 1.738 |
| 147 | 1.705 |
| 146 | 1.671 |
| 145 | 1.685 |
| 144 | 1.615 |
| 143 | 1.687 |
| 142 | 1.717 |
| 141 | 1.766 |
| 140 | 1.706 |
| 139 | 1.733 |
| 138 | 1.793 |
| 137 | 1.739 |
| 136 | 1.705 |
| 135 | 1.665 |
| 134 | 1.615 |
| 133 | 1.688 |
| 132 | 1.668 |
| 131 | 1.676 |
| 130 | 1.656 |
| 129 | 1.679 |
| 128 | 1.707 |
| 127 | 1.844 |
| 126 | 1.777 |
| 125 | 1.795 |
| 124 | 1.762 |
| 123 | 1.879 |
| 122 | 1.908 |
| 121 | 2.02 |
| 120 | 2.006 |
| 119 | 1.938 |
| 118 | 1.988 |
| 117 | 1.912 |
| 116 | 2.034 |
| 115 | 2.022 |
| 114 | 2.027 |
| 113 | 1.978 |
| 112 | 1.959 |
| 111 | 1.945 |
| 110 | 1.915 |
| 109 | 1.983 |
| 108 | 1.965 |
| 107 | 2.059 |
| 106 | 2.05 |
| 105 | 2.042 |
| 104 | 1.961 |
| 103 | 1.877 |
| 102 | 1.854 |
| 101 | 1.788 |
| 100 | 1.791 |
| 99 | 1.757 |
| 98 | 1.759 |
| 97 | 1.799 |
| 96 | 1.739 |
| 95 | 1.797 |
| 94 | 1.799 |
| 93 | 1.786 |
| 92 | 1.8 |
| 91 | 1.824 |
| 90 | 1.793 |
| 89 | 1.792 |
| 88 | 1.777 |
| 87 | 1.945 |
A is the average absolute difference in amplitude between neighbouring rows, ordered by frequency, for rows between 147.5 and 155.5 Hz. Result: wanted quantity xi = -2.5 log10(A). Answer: 3.5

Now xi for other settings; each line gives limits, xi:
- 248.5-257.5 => 3.3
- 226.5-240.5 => 3.0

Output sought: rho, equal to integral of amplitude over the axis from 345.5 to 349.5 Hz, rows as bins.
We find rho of 8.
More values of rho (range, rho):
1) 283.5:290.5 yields 12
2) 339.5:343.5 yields 8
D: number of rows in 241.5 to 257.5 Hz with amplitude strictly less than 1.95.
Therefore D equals 14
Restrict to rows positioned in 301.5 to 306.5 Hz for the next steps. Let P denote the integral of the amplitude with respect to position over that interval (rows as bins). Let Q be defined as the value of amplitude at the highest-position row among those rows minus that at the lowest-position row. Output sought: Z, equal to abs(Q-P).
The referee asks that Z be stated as 8.9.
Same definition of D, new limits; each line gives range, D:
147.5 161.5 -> 12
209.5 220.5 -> 0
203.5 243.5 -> 1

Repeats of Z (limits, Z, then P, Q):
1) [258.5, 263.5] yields 9.2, 9.0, -0.13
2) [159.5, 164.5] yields 9.4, 9.4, 0.03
